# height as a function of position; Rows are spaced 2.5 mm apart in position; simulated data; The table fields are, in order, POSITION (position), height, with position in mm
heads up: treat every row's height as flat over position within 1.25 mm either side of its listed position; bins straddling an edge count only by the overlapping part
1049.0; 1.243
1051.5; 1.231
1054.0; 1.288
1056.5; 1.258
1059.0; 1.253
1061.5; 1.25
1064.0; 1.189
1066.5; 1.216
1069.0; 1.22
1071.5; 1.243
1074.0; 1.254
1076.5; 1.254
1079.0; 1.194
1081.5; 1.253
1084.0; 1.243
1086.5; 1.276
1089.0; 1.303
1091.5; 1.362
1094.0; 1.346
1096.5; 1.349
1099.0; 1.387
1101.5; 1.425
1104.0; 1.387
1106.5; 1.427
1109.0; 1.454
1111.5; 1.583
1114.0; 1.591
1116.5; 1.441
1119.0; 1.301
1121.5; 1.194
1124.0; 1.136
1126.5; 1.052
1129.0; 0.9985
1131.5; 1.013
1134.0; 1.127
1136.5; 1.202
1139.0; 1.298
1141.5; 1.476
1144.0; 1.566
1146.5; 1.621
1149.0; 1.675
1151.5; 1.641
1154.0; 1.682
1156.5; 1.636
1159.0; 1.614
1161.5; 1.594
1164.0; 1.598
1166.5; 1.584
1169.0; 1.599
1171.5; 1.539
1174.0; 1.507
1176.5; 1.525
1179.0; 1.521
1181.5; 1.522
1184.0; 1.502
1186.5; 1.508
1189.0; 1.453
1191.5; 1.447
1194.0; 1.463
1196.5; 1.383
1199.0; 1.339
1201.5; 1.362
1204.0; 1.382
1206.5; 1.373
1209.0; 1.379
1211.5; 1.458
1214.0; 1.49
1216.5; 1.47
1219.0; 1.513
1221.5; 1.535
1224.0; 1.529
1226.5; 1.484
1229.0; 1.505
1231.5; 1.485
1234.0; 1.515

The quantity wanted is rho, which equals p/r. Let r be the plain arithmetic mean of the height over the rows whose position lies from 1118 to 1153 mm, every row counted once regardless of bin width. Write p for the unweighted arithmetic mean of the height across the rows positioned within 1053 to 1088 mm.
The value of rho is 0.95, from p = 1.24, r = 1.31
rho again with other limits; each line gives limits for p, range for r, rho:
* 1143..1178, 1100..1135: 1.23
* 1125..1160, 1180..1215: 0.98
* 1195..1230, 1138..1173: 0.91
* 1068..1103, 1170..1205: 0.89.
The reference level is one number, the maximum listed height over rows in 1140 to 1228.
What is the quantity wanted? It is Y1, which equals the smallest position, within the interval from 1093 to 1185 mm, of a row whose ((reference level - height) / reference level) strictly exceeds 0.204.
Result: 1119.0 mm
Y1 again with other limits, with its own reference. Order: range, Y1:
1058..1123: 1059.0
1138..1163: 1139.0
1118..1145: 1119.0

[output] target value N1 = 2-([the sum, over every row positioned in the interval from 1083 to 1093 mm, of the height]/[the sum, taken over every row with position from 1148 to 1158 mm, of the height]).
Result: 1.22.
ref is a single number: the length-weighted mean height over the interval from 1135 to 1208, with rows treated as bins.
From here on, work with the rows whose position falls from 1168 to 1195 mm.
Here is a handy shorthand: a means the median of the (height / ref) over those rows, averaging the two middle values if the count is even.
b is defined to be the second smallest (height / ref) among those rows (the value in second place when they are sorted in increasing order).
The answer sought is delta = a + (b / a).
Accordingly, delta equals 1.97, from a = 1.00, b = 0.97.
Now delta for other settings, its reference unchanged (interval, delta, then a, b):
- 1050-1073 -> 1.81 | 0.83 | 0.81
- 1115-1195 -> 1.68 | 1.00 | 0.67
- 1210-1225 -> 1.98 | 1.00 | 0.98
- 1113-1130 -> 1.68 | 0.79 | 0.70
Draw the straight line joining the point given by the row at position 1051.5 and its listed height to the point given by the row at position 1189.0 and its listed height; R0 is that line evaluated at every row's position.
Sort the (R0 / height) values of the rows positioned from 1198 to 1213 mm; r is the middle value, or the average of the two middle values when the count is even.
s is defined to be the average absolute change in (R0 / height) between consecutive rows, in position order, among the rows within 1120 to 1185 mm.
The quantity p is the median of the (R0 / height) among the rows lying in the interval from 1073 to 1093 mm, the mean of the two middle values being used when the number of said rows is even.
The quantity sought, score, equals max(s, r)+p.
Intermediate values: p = 1.01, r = 1.08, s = 0.038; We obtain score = 2.09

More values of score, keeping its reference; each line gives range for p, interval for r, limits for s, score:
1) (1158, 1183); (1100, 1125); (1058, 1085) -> 1.84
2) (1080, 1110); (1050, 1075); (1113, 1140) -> 1.96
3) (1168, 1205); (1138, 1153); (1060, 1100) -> 1.83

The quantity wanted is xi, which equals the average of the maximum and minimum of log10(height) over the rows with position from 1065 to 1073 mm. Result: 0.090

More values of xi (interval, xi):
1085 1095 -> 0.120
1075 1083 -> 0.088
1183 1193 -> 0.169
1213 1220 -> 0.174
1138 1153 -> 0.169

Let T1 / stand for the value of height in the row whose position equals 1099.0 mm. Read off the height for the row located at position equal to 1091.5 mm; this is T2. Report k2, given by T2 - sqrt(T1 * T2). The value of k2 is -0.01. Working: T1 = 1.387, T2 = 1.362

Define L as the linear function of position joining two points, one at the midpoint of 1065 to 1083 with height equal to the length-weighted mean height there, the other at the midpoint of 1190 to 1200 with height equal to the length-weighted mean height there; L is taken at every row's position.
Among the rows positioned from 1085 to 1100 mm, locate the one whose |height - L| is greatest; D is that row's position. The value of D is 1099.0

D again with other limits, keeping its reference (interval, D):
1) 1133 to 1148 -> 1146.5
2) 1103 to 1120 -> 1114.0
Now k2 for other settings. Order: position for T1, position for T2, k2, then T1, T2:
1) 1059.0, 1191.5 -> 0.10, 1.253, 1.447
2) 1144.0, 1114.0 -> 0.01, 1.566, 1.591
